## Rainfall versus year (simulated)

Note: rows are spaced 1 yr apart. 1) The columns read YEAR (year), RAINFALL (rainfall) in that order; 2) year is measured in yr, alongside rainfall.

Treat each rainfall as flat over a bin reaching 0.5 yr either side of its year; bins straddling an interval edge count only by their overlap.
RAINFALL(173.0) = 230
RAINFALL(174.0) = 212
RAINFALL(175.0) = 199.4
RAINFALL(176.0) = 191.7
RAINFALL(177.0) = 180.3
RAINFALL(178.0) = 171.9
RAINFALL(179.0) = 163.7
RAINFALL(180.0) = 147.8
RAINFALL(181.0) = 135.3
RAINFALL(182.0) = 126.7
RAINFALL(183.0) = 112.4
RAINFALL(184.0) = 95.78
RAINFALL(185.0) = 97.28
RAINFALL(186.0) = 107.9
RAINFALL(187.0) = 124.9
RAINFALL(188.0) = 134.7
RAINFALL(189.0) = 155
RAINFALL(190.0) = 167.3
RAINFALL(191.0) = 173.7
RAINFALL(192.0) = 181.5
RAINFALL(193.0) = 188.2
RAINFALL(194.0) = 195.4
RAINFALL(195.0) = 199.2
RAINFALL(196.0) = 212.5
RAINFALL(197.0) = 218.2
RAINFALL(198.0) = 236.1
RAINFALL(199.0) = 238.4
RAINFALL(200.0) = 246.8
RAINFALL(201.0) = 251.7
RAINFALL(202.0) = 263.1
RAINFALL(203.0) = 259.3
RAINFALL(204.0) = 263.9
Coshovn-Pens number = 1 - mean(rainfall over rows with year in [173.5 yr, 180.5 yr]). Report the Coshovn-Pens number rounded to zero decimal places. -180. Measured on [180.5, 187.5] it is -113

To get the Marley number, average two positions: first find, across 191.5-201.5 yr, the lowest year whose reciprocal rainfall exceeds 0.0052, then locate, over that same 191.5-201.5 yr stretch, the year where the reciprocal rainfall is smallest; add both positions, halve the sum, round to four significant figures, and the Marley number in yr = 196.5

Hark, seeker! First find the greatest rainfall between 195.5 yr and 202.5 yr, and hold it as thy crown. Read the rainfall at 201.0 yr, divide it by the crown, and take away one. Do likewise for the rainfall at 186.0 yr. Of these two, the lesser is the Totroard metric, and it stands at -0.59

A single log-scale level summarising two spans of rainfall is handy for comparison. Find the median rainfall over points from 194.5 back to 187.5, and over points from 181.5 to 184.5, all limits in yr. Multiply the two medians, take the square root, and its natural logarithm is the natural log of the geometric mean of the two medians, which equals 4.94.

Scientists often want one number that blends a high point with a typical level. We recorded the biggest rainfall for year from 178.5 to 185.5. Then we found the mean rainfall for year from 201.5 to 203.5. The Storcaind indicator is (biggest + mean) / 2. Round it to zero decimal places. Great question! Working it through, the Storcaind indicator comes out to 212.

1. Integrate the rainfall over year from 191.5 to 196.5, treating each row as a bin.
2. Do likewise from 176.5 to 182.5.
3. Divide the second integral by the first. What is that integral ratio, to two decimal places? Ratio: 0.95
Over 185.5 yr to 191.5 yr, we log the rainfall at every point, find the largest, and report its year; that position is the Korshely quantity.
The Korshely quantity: 191.0 yr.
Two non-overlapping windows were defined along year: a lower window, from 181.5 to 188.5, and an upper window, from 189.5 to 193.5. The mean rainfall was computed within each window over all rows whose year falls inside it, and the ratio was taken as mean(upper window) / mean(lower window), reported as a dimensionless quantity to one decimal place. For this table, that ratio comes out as 1.6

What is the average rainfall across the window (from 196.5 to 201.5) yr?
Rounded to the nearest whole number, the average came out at 238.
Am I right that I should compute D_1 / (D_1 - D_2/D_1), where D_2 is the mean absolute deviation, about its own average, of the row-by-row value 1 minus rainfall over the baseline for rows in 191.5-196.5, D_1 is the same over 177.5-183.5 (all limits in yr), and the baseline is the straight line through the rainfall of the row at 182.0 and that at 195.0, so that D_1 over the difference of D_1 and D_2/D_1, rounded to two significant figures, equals 1.3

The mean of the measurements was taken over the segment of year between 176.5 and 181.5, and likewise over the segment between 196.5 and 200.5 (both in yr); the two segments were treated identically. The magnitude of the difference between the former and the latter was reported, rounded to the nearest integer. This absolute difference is 75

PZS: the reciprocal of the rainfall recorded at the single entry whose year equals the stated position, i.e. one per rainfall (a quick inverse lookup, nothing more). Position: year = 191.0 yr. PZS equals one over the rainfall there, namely 0.006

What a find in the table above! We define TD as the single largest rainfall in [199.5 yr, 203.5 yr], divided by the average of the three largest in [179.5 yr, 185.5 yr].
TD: 1.9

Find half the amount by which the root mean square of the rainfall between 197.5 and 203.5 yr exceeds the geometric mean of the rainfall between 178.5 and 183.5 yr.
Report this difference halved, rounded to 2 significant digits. 57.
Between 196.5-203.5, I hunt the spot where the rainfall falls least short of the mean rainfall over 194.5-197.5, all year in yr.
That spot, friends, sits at 202.0 yr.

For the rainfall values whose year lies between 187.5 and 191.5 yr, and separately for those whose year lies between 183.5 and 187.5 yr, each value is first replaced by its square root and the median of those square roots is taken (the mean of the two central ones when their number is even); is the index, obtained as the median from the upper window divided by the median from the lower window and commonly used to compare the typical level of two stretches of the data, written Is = 1.25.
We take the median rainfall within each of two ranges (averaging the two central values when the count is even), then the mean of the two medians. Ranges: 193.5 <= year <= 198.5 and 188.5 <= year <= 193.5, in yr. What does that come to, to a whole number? 193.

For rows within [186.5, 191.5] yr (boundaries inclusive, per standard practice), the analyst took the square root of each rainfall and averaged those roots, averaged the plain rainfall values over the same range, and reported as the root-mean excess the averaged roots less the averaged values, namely -139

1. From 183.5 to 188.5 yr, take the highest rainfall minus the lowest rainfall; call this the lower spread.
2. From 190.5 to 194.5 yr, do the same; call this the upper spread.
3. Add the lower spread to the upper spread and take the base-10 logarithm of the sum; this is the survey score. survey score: 1.78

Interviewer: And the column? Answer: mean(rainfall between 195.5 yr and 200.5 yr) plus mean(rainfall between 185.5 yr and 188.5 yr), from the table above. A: 353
